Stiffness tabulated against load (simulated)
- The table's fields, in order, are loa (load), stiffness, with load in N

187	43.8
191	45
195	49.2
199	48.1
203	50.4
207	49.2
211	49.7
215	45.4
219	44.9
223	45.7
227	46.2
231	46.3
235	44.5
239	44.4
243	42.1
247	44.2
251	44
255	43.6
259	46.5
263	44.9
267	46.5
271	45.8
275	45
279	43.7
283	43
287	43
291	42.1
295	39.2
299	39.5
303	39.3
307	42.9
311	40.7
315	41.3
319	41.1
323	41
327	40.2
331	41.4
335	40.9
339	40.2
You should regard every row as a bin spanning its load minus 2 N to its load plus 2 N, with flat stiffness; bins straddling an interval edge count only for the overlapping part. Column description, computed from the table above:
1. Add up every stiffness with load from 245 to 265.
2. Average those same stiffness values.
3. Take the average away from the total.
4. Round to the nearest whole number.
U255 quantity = 179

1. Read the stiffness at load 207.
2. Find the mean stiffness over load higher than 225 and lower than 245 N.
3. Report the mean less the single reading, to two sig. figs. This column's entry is -4.5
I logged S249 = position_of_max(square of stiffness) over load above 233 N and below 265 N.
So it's 259 N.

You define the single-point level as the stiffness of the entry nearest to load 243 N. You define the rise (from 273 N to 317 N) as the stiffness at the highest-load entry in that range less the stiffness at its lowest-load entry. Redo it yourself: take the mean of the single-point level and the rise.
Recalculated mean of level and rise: 19.2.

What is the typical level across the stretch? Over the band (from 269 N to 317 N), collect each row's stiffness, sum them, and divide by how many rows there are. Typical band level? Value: 42.1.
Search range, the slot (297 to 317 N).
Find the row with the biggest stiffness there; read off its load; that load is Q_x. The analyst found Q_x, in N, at 307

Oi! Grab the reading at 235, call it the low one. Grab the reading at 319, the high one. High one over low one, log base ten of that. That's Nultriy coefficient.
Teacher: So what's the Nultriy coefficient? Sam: -0.035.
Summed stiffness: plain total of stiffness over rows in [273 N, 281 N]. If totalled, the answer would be 89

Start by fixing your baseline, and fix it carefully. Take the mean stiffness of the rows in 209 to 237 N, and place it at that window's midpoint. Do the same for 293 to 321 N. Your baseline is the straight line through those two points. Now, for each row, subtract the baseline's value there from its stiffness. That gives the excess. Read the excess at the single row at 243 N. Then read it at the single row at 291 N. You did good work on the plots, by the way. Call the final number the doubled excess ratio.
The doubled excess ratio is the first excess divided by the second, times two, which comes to -11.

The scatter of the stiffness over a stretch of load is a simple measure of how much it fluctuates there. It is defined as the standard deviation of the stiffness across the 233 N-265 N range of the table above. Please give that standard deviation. 1.2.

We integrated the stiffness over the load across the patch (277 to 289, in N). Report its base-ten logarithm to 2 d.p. 2.71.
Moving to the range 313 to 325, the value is 2.69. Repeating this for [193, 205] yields 2.77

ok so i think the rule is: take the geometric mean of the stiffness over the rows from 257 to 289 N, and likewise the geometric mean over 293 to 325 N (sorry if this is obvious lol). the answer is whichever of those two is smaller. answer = 40.6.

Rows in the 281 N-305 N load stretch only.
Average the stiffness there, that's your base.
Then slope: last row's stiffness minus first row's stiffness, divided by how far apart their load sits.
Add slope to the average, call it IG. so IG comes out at 41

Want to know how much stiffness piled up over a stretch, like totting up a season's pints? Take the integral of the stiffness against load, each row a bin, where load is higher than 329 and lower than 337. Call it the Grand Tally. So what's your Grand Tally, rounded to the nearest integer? 329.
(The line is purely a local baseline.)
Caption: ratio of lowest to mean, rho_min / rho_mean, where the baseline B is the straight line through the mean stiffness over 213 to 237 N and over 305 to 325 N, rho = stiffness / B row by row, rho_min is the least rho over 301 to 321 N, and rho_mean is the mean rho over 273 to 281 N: 0.911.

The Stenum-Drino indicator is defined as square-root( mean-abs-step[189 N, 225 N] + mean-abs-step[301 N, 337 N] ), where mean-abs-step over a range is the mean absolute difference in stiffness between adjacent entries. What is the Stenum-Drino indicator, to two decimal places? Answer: 1.74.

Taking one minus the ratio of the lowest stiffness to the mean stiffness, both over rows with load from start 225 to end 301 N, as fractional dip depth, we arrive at 0.107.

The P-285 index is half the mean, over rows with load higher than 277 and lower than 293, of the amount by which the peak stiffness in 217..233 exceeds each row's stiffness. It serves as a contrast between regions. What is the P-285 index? 1.7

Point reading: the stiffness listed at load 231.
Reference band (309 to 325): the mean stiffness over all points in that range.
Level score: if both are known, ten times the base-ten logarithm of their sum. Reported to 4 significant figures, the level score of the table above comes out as 19.41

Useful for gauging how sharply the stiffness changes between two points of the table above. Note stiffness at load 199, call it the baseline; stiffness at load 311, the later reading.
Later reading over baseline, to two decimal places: 0.85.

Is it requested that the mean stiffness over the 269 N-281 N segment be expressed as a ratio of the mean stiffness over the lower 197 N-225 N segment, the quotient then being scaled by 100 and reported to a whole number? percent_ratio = 94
